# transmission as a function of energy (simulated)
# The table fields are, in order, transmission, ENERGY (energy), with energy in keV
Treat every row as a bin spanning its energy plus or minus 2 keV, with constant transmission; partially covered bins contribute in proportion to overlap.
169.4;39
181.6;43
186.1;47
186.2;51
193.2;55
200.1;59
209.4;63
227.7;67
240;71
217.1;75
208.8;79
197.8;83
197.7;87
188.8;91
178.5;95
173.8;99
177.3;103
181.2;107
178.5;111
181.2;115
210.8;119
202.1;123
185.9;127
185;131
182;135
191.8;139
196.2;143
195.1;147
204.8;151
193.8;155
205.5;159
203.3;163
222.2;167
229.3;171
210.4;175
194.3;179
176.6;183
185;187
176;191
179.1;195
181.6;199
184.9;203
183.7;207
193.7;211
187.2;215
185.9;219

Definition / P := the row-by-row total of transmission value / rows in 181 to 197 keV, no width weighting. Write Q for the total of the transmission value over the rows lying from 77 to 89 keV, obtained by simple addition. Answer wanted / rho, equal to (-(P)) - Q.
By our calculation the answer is -1321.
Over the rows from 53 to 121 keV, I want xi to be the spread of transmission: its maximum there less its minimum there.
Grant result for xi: 66.2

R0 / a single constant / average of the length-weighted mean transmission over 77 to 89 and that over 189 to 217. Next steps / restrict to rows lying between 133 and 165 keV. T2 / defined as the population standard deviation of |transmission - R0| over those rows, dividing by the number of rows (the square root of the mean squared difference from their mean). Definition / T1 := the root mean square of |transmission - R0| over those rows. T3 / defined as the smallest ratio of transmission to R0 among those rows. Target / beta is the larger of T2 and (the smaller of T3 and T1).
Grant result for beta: 5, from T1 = 8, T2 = 5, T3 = 0.95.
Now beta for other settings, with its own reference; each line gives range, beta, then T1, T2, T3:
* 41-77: 15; 23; 15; 0.94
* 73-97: 8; 14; 8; 0.93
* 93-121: 3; 15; 3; 0.90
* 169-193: 11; 19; 11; 0.91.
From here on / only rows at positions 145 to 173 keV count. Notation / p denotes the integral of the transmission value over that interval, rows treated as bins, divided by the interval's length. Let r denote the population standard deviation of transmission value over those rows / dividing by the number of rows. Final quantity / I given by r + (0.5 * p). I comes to 116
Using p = 208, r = 12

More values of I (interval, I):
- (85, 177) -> 112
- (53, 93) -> 119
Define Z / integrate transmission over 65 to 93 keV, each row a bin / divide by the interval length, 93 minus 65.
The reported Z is 211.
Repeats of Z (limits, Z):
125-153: 192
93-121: 183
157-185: 206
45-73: 206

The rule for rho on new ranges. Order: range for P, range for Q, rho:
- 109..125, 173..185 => -1354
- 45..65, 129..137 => -1342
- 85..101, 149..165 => -1546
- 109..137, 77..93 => -2119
